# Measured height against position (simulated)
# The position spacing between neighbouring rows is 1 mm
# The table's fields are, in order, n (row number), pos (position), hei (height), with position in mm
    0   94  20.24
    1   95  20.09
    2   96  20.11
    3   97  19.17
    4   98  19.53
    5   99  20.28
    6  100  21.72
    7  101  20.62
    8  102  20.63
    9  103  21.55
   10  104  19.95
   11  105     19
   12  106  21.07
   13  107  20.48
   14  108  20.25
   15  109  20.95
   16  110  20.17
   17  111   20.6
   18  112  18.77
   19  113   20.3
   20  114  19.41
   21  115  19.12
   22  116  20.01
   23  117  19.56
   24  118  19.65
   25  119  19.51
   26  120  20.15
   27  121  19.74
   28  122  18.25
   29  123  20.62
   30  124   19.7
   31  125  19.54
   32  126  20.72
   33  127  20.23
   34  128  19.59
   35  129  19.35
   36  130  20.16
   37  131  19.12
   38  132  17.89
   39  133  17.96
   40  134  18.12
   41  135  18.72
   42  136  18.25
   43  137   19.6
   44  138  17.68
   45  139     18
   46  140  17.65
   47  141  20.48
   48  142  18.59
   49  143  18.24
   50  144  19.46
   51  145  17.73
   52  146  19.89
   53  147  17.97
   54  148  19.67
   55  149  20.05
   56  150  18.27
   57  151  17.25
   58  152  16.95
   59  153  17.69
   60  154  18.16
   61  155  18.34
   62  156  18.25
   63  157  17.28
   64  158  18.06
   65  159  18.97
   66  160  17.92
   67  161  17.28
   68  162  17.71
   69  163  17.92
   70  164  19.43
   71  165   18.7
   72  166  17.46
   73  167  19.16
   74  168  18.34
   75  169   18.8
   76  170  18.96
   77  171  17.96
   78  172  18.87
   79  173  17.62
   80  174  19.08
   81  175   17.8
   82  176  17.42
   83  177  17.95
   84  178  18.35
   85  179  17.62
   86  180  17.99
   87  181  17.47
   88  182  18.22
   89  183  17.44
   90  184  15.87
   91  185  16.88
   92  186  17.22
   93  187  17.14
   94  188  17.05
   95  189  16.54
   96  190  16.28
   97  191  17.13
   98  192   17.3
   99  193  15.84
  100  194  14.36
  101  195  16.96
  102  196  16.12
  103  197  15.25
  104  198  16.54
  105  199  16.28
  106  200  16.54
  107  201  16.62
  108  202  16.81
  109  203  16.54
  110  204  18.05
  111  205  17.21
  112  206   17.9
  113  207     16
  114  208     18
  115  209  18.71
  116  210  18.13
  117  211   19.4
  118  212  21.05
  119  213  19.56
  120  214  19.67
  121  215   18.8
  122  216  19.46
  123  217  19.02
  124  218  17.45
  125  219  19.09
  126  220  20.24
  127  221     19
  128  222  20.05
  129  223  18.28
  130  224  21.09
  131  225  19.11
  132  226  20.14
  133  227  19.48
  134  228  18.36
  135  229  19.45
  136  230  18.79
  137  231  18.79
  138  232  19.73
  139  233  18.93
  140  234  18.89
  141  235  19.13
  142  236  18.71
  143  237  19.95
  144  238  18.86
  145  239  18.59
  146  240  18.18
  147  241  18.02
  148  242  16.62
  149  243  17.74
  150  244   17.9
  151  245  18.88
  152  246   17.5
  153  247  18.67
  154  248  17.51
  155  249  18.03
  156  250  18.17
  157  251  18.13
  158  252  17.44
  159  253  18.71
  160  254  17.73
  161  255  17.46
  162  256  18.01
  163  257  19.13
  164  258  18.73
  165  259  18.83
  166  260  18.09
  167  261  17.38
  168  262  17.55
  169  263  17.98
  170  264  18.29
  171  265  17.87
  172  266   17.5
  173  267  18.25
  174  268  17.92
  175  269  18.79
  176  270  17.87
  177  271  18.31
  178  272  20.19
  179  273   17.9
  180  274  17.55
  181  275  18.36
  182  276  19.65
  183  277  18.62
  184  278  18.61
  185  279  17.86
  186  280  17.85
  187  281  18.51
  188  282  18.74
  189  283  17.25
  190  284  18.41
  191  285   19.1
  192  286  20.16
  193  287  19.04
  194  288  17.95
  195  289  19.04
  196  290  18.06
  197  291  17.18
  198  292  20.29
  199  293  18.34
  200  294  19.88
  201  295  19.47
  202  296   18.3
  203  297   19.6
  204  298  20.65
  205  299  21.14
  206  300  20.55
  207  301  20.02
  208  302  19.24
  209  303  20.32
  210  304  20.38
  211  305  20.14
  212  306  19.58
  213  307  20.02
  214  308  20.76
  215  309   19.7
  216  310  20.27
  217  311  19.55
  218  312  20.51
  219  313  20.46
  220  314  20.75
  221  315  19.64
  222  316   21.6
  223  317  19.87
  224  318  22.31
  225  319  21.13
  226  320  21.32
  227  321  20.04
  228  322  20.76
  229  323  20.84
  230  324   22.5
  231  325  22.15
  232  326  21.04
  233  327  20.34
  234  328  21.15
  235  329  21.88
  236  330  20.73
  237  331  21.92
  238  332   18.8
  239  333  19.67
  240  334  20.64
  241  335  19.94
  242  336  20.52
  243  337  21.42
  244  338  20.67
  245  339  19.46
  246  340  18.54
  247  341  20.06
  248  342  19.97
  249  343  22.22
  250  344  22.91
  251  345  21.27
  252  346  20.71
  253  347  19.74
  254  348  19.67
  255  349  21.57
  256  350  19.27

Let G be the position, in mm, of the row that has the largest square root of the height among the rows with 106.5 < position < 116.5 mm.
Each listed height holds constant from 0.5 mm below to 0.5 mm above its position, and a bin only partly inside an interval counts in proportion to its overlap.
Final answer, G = 109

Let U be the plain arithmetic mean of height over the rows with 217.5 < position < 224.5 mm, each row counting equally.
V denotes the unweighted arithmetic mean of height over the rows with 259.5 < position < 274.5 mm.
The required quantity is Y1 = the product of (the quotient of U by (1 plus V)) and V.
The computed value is 18.3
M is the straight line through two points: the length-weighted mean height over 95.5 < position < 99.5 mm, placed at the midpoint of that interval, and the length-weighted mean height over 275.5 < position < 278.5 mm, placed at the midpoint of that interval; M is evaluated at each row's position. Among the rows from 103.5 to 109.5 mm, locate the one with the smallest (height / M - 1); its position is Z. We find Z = 105 mm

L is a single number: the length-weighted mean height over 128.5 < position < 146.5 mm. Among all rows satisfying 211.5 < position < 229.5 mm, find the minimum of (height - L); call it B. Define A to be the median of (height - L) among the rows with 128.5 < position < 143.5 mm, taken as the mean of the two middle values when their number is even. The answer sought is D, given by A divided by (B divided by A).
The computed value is -0.2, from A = -0.5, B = -1.3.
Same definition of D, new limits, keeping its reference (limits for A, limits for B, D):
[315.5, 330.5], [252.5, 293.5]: -3.8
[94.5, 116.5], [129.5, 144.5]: -2.1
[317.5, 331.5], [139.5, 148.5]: -5.5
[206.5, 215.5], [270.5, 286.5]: 0.0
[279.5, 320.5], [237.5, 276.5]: -0.6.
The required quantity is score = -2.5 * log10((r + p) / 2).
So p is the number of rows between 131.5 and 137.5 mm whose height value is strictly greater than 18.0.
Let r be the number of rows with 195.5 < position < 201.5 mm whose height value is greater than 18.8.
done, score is -0.8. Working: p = 4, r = 0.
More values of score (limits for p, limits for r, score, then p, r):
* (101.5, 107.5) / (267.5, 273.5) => -1.4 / 6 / 1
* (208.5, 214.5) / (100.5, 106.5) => -1.9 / 6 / 6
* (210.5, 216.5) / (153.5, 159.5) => -1.4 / 6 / 1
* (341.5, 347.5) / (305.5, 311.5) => -1.9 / 6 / 6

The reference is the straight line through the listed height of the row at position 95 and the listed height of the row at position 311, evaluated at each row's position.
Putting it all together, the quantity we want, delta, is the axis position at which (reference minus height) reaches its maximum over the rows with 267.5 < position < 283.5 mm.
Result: 283 mm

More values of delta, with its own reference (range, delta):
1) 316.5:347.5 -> 340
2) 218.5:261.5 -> 242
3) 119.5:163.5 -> 152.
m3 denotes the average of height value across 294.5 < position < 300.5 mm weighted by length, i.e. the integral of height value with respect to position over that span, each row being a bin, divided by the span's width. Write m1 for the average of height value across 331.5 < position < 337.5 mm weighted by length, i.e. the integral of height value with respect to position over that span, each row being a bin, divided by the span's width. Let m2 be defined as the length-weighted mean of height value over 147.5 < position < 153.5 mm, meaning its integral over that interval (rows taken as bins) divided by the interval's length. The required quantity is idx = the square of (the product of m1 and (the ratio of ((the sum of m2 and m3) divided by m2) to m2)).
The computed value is 5.3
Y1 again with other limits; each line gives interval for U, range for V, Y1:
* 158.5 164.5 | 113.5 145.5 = 17.3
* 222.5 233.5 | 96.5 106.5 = 18.4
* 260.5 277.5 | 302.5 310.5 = 17.4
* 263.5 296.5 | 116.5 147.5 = 17.6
